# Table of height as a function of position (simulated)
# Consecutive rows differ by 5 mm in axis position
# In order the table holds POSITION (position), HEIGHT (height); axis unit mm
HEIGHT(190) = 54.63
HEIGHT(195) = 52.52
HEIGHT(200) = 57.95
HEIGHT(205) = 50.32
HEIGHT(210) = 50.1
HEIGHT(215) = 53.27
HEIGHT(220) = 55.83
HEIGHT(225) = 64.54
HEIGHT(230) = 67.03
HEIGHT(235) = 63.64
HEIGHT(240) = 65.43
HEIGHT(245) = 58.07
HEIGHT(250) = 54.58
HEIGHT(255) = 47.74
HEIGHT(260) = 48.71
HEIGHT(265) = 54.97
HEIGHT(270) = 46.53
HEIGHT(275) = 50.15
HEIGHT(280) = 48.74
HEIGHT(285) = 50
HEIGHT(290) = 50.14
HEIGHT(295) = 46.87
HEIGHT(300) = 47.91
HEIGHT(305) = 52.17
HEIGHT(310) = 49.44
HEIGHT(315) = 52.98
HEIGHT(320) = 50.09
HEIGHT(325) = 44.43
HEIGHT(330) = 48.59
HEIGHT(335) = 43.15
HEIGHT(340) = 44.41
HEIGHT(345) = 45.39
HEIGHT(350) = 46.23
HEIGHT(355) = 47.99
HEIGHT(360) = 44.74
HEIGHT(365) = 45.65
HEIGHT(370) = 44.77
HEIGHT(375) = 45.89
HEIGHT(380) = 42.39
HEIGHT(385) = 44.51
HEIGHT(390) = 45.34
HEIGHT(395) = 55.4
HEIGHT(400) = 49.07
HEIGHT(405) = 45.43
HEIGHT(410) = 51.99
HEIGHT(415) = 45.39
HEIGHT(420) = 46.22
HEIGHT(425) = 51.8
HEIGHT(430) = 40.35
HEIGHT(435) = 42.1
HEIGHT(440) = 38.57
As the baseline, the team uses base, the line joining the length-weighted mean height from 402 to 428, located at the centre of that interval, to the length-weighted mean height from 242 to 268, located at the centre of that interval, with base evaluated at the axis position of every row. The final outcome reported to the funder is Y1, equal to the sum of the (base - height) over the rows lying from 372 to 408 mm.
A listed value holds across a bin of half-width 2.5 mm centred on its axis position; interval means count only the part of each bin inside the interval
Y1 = 13.6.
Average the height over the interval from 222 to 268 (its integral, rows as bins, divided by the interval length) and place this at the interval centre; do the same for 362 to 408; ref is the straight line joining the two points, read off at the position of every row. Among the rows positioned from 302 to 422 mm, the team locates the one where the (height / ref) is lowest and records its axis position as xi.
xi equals 335 mm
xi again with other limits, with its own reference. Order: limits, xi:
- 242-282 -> 270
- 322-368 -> 335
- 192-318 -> 205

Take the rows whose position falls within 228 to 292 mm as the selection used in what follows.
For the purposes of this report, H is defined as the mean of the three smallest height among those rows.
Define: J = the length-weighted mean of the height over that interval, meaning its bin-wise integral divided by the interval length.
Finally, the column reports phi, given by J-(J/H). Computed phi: 53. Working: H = 48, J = 54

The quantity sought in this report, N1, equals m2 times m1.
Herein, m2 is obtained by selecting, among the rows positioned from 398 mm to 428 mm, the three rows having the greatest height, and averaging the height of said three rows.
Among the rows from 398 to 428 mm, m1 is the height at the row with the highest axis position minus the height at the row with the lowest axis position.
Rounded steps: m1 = 3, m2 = 51.0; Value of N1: 139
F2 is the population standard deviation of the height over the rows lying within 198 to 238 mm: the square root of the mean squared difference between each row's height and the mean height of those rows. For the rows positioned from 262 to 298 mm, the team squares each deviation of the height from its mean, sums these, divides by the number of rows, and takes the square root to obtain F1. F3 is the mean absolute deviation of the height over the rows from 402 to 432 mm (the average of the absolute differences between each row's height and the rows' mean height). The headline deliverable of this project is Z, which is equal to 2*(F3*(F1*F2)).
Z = 107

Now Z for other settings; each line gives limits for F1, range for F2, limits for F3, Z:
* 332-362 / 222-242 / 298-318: 7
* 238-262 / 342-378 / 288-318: 25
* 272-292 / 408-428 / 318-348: 8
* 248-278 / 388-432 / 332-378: 27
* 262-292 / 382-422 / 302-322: 26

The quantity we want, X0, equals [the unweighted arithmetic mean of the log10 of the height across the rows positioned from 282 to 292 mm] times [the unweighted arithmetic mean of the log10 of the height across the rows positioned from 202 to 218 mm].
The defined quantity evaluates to 2.91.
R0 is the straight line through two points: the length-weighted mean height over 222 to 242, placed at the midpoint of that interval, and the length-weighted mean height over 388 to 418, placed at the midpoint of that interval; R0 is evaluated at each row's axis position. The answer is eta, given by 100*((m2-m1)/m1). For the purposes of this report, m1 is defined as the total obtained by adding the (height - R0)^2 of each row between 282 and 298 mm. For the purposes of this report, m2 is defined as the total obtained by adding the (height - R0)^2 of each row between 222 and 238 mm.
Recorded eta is -98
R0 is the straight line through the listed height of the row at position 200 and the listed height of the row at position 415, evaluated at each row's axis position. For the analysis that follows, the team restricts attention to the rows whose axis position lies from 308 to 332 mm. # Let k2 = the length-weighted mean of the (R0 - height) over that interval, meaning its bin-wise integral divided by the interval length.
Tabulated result 2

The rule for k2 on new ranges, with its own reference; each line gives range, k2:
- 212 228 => -1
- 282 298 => 4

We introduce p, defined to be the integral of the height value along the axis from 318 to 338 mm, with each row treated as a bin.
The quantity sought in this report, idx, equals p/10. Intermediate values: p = 928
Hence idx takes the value 93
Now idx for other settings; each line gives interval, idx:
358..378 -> 90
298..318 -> 101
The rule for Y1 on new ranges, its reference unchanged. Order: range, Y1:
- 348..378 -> 22.6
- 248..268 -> 5.4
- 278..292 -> 7.2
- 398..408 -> 2.3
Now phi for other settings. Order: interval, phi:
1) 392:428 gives 48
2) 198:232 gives 56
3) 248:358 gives 48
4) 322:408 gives 45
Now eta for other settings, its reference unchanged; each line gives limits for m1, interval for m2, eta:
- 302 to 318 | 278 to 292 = 174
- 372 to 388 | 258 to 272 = 222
